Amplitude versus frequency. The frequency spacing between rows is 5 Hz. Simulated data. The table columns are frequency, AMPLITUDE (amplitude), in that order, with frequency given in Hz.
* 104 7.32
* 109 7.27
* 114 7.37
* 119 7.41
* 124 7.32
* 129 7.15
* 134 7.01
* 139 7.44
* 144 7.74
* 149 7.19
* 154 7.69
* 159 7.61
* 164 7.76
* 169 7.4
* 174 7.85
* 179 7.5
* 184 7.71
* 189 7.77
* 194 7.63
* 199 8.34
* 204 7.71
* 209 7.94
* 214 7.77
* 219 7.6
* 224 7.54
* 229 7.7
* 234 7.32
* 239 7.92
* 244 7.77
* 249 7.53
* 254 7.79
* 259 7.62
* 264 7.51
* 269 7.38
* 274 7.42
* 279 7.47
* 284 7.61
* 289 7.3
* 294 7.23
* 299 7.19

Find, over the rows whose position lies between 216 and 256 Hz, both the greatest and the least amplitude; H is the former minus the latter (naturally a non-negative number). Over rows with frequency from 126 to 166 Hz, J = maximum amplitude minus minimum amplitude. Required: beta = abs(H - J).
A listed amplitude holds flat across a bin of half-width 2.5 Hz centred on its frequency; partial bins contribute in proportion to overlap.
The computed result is 0.15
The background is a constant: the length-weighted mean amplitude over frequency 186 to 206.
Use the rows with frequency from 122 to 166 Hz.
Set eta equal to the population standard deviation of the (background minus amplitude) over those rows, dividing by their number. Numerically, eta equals 0.264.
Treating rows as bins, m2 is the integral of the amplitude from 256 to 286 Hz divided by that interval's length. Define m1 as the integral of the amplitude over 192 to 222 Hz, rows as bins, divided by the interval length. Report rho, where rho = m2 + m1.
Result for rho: 15.3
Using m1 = 7.83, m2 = 7.50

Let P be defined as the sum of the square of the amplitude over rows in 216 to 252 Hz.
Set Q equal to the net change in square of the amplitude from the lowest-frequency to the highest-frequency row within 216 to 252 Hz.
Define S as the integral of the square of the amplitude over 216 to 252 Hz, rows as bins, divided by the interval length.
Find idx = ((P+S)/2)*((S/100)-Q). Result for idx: 382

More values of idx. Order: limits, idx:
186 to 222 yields 790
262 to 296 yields 1030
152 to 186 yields 65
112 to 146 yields -1092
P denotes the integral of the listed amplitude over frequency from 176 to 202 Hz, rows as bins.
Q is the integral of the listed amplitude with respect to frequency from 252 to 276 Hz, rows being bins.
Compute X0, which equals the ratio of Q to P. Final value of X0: 0.89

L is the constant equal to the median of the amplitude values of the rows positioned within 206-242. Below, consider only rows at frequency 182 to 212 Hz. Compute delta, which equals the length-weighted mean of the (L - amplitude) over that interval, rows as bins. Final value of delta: -0.151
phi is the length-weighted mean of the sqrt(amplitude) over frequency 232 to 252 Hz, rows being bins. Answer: 2.76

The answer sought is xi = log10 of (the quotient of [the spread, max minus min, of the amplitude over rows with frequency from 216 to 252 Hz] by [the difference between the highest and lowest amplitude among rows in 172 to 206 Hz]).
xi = -0.15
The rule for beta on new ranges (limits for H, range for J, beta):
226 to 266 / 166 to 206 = 0.34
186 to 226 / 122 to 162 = 0.07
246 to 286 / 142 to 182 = 0.25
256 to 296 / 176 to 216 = 0.45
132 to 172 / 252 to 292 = 0.26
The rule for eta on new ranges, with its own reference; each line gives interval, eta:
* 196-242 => 0.272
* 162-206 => 0.250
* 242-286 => 0.136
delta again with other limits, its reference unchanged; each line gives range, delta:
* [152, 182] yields 0.065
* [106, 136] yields 0.440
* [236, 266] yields 0.013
